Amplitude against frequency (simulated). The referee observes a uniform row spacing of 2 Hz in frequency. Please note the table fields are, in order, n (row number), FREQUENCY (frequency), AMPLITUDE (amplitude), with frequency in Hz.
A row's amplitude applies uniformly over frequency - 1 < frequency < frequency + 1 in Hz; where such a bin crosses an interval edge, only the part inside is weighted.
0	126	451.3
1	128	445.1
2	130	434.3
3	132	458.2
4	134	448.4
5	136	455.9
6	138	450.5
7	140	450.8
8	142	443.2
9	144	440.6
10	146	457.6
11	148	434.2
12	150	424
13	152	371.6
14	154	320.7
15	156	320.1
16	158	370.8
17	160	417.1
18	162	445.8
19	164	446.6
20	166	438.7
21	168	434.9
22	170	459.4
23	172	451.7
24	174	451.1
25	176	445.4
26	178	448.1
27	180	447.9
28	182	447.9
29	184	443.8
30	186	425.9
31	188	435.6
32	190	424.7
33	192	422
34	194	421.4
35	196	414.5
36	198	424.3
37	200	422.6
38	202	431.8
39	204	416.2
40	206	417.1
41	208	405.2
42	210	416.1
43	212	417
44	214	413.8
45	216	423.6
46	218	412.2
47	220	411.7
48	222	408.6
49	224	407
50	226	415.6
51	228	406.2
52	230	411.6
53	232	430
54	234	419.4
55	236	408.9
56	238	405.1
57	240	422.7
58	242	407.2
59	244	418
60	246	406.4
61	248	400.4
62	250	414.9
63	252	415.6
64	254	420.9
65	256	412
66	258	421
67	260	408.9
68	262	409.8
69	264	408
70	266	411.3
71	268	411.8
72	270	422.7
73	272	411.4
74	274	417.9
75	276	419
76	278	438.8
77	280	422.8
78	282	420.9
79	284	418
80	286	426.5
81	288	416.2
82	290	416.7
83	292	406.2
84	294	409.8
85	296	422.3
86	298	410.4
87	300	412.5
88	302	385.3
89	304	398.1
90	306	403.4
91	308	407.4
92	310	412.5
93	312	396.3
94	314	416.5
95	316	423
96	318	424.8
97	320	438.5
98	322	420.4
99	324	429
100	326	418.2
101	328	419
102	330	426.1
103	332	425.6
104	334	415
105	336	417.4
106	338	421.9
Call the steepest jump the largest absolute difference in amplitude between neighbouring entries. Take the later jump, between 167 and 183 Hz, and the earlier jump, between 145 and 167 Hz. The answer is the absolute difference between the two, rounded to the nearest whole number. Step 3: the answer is 28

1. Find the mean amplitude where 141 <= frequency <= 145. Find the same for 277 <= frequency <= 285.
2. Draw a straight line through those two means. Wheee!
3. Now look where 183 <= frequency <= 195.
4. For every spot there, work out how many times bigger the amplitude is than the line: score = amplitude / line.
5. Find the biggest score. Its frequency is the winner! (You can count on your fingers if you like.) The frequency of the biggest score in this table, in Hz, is 184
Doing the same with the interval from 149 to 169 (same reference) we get 164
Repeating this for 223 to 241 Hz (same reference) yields 232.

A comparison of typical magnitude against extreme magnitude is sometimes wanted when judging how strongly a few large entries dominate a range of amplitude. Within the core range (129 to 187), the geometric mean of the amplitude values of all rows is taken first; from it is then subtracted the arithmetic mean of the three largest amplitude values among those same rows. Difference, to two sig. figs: -30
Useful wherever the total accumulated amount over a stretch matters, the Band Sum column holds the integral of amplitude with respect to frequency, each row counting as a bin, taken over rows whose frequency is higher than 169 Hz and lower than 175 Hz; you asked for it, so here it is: 2724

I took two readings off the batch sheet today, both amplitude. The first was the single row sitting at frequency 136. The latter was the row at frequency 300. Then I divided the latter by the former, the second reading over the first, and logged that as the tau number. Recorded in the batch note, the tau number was 0.90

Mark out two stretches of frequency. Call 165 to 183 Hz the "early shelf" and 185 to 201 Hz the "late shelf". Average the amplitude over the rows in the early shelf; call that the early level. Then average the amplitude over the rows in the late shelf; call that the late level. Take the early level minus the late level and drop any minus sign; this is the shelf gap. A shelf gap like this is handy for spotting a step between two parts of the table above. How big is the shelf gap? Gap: 23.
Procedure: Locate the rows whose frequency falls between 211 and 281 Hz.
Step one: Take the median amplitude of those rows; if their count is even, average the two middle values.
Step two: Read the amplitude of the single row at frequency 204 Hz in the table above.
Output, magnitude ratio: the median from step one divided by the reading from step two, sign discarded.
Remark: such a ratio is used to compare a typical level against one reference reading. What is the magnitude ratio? 0.990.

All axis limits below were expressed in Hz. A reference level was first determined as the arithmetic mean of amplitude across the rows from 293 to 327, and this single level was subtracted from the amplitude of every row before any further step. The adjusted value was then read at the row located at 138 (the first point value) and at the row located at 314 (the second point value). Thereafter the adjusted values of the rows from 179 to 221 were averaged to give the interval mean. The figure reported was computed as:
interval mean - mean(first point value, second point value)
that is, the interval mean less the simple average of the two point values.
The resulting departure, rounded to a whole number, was -10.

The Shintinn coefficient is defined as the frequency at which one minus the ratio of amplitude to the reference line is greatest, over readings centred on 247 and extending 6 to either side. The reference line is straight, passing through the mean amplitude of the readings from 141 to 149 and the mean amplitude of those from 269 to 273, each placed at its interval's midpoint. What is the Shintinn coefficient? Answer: 248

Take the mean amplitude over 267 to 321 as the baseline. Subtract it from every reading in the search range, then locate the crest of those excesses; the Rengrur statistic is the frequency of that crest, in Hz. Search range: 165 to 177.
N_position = 170 Hz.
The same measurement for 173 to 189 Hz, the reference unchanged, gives 174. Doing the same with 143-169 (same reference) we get 146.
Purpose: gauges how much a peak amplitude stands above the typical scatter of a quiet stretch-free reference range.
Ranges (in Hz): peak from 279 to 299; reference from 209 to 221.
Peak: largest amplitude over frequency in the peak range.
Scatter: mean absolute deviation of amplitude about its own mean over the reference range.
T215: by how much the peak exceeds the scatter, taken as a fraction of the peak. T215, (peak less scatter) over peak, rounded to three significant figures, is 0.993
